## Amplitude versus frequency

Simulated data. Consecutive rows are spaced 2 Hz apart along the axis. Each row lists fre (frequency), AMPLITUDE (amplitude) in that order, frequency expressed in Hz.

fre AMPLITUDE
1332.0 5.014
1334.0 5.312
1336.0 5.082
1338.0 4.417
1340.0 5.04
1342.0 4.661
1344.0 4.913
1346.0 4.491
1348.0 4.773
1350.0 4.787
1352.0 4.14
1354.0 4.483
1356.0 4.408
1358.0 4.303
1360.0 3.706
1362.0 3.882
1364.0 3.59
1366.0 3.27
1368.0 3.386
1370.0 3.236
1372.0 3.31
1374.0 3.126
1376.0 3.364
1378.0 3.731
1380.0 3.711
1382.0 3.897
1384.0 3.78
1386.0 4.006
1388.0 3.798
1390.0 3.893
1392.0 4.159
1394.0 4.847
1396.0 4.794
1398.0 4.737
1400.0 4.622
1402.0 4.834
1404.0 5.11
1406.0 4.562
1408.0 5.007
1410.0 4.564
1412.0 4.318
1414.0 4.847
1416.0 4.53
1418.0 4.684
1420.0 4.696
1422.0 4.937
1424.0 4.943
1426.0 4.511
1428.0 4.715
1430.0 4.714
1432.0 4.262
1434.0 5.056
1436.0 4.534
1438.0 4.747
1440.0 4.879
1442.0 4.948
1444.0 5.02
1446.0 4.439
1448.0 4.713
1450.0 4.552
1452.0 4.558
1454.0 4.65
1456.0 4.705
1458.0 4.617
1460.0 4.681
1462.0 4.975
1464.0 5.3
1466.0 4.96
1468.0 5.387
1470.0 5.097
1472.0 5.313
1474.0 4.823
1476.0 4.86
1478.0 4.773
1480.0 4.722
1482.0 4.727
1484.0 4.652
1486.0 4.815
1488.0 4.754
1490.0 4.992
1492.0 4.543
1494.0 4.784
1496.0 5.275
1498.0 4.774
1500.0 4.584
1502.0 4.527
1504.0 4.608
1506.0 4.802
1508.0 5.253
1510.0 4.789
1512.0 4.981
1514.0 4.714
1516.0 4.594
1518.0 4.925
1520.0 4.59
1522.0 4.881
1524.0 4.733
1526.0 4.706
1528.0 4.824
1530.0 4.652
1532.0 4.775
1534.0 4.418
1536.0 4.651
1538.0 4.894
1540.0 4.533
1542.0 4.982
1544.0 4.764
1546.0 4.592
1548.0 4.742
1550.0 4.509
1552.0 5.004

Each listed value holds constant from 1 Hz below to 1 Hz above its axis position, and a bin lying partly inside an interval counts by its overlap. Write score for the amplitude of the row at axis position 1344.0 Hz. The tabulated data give 4.913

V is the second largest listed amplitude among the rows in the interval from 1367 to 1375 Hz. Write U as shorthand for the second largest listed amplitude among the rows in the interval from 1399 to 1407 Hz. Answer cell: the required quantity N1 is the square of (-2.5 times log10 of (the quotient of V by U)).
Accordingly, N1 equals 0.17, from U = 4.834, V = 3.31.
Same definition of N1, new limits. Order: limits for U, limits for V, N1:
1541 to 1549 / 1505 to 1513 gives 0.00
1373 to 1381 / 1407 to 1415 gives 0.08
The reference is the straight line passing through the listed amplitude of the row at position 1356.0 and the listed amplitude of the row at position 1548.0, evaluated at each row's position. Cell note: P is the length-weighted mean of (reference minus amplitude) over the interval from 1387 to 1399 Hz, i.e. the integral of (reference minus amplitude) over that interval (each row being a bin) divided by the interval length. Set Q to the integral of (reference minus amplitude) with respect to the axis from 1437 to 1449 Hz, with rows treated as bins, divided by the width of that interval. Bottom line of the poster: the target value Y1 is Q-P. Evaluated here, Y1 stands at -0.3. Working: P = 0.1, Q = -0.2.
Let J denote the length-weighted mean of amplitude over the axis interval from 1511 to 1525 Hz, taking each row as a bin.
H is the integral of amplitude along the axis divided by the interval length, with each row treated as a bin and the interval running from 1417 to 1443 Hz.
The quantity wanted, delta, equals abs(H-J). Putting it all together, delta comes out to 0.03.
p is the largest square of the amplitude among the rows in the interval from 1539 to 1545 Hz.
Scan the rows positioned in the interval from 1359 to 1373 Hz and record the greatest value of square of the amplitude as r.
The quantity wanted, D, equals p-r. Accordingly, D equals 9.8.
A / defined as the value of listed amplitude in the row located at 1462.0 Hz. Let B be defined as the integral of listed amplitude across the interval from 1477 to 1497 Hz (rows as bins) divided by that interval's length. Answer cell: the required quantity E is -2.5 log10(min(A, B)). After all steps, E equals -1.70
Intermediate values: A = 4.975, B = 4.80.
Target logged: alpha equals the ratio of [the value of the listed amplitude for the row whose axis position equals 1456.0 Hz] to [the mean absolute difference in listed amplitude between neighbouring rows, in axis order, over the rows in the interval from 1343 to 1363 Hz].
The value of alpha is 16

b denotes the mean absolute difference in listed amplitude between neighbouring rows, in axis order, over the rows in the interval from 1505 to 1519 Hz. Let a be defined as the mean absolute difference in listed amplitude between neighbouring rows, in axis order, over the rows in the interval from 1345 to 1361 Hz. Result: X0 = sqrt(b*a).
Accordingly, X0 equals 0.30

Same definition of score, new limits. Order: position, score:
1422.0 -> 4.937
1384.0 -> 3.78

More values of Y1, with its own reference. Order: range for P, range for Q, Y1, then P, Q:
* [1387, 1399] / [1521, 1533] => -0.2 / 0.1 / -0.1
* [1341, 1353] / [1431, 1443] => 0.0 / -0.2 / -0.2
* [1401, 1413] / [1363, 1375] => 1.3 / -0.2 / 1.1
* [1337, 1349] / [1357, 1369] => 1.1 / -0.3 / 0.7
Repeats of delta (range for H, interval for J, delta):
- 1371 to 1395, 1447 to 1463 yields 0.88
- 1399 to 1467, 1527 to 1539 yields 0.04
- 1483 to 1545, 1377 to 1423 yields 0.33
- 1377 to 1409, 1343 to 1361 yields 0.10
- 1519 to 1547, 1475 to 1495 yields 0.05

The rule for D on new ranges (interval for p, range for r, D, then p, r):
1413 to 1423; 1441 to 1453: -0.8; 24.4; 25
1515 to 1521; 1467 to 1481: -4.8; 24.3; 29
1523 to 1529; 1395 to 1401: 0.3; 23.3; 23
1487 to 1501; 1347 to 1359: 4.9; 27.8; 23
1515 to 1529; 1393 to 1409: -1.9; 24.3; 26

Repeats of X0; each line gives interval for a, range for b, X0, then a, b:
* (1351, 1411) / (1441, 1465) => 0.21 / 0.24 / 0.183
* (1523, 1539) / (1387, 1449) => 0.23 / 0.18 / 0.282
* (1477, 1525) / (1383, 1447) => 0.26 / 0.23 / 0.278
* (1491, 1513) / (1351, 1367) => 0.28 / 0.29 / 0.273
